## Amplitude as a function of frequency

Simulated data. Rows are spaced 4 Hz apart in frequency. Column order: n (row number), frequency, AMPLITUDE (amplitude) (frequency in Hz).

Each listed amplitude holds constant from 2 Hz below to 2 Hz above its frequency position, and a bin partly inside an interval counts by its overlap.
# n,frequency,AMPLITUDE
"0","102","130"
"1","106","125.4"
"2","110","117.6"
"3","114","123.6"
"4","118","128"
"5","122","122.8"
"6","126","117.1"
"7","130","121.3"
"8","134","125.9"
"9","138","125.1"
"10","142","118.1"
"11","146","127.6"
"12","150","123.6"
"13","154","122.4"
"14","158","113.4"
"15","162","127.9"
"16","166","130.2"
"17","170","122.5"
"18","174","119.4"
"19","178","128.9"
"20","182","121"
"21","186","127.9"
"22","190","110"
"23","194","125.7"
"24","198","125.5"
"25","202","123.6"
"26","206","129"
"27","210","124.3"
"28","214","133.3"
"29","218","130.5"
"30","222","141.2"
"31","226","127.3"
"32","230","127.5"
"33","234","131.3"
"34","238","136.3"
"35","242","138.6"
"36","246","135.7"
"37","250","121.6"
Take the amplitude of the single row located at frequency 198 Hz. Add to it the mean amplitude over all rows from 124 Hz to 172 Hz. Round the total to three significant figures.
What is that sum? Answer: 248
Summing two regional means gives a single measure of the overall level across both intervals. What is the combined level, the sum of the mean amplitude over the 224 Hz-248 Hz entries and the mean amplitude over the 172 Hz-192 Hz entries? 254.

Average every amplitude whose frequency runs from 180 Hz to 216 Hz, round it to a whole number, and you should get 124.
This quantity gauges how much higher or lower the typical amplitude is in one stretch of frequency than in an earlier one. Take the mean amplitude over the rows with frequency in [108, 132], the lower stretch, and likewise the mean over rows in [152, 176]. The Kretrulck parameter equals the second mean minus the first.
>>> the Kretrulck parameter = 0.9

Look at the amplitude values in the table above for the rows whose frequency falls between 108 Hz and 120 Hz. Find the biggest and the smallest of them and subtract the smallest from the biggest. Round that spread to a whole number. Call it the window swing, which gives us 10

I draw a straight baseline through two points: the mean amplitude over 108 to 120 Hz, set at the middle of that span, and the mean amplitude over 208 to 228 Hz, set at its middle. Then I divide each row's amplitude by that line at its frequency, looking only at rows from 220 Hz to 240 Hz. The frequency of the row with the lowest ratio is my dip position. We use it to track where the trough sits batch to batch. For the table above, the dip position 230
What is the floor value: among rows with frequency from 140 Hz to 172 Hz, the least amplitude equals 113.4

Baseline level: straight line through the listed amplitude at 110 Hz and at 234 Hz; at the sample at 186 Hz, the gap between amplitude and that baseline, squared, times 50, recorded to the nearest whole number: 181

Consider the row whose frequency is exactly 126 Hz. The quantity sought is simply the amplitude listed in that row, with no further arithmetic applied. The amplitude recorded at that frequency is 117.1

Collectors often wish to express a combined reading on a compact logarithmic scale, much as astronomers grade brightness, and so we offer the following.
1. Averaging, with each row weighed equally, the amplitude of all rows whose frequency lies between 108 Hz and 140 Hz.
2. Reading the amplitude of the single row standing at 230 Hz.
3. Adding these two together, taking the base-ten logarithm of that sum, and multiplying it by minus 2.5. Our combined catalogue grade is -6.00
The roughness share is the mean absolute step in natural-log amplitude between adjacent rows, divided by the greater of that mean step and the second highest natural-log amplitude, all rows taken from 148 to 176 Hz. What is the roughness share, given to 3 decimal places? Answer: 0.011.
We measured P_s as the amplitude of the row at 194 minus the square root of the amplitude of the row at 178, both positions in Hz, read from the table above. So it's 114.3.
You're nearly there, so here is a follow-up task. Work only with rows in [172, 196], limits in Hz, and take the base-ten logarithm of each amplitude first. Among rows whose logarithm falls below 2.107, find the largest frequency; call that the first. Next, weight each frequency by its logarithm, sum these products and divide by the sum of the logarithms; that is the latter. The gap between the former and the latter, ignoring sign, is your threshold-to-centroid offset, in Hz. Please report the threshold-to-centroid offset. 10.0 Hz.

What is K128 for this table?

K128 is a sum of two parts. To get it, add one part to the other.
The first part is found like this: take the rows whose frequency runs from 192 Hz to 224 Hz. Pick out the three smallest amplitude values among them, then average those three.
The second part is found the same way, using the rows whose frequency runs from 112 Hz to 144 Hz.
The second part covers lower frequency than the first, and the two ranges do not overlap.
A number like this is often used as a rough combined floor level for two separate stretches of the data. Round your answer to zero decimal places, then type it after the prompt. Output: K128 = 243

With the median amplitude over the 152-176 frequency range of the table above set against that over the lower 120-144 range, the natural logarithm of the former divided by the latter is 0.003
